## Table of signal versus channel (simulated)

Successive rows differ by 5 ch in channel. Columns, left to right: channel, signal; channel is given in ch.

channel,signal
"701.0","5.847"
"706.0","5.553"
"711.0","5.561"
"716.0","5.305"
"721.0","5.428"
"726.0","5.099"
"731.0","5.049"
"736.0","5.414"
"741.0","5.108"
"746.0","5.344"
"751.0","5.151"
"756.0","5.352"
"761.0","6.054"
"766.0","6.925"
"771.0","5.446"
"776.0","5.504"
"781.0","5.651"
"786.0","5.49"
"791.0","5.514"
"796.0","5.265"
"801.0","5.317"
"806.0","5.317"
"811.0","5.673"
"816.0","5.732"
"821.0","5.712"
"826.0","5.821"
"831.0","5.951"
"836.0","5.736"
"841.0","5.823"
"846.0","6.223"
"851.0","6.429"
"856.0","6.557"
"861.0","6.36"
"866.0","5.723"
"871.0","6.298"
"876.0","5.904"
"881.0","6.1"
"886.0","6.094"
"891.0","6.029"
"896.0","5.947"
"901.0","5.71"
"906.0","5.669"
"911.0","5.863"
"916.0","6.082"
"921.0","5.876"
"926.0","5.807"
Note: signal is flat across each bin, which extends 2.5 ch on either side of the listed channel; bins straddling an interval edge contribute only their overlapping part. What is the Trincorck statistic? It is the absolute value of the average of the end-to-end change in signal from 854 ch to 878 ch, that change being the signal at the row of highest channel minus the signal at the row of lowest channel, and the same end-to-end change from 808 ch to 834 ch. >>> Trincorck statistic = 0.19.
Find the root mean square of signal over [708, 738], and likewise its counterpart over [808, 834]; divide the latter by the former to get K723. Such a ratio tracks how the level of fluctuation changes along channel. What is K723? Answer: 1.09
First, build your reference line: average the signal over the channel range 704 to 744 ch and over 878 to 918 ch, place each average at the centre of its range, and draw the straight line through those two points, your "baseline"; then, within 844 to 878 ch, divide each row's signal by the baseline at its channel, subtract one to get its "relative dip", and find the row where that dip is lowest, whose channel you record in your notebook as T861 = 866.0 ch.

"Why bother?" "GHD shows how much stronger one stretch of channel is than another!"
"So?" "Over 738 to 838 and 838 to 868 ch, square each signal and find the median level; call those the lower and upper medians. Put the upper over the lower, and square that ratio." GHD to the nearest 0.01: 1.70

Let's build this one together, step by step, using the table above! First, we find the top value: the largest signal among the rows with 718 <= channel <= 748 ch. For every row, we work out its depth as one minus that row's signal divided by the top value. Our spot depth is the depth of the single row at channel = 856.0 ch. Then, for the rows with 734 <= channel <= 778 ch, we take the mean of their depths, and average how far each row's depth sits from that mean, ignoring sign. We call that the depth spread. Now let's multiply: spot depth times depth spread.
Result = -0.015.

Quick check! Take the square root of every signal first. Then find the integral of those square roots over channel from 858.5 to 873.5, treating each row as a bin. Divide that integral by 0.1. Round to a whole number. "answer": 371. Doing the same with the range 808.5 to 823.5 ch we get 358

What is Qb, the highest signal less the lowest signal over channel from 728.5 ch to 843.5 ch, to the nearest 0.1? 1.9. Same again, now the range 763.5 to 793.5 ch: 1.5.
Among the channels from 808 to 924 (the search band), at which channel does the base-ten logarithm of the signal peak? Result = 856.0 ch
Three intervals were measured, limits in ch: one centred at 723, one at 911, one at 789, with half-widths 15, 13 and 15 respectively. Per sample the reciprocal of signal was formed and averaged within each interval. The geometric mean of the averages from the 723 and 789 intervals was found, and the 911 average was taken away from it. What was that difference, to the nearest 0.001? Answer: 0.015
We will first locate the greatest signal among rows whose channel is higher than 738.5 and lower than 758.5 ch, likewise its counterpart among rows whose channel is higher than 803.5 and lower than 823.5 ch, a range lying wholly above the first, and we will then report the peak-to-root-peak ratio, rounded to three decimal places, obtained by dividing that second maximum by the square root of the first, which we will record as 2.478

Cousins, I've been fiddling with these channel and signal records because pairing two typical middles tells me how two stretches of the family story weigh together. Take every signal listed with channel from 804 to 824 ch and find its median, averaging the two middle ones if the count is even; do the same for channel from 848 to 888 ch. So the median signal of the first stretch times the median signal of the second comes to 35.3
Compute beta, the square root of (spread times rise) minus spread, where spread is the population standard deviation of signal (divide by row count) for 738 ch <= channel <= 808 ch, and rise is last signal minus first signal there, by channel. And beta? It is -0.14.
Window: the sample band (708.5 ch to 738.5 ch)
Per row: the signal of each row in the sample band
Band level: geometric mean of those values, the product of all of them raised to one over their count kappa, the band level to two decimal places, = 5.31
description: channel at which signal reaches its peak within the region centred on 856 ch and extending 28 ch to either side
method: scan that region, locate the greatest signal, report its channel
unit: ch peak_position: 856.0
